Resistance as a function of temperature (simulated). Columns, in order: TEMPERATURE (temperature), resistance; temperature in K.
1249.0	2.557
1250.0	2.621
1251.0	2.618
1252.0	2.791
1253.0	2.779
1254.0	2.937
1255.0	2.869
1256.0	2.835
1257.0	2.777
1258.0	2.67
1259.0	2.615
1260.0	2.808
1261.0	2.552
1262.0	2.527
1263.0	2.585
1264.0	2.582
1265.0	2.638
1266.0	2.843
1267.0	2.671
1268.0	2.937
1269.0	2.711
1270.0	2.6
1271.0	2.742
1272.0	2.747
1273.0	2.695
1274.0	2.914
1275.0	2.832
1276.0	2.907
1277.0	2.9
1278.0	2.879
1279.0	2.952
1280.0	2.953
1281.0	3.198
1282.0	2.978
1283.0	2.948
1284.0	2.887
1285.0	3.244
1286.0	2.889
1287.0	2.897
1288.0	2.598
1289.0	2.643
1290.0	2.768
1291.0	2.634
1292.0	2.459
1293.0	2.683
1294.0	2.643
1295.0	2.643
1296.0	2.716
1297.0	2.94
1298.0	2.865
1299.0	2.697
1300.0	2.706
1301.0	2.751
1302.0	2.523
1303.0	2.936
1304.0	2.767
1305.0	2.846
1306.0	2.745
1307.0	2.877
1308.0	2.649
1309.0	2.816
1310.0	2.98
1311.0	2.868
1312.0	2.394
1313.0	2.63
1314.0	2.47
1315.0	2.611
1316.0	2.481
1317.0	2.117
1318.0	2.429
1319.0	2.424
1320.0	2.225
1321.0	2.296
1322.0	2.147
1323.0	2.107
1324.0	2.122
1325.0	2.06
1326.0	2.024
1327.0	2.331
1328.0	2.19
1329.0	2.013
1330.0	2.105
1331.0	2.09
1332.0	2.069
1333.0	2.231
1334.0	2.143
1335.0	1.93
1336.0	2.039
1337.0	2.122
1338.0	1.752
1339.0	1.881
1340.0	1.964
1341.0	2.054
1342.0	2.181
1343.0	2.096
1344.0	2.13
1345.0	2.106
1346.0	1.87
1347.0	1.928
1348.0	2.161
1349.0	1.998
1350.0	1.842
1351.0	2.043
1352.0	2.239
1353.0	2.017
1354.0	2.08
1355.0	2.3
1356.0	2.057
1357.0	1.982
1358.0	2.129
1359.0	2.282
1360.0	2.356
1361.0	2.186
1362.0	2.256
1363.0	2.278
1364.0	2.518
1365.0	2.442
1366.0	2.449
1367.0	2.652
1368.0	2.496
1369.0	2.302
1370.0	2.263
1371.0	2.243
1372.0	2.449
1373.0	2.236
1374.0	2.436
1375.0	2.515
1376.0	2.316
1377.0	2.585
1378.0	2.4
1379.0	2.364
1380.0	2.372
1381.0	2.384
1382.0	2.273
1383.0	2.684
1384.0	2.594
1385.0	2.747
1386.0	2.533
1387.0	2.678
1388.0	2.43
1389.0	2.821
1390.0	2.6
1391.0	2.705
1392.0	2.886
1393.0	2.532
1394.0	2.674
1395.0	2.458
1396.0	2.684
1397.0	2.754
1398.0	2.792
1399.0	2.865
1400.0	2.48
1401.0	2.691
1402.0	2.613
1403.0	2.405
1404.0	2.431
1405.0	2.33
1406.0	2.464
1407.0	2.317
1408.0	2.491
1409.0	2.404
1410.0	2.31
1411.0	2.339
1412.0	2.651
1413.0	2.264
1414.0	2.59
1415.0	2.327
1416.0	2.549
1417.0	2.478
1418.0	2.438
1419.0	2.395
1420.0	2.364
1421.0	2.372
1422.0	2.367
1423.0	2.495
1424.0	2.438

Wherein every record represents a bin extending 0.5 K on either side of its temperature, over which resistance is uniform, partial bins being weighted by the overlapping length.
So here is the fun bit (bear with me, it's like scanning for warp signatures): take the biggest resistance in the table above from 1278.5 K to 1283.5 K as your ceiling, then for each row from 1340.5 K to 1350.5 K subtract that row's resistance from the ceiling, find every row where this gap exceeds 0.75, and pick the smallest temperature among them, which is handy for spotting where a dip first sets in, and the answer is 1341.0 K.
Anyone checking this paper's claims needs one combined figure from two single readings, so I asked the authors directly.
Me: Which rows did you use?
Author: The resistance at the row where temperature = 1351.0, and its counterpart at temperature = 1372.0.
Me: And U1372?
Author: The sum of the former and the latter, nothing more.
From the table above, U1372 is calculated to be 4.49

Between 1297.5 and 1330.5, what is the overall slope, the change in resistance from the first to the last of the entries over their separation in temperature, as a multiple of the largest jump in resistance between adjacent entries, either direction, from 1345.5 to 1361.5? -0.10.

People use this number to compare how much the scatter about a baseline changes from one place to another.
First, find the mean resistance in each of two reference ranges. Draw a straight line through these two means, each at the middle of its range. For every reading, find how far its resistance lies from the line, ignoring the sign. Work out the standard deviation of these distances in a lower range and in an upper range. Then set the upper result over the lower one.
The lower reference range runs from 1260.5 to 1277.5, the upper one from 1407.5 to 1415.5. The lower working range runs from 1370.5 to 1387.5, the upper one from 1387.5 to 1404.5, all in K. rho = 1.77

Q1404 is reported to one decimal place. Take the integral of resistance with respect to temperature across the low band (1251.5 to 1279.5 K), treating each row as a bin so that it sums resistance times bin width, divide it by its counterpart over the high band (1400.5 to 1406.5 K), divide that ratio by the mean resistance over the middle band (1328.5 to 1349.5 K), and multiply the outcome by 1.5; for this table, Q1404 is 3.8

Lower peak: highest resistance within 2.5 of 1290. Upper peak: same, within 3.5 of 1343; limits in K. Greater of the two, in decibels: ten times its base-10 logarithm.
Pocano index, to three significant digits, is 4.42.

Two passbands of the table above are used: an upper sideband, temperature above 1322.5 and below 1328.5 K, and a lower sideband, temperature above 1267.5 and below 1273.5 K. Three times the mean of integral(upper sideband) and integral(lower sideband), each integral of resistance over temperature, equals 43.9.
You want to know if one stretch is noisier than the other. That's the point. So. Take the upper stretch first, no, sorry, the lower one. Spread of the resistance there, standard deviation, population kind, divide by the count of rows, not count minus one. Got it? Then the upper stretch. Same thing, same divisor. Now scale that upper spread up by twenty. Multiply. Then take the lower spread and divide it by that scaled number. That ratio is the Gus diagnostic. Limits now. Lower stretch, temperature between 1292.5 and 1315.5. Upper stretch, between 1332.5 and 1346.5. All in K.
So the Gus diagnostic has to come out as 0.056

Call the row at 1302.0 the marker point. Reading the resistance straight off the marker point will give 2.523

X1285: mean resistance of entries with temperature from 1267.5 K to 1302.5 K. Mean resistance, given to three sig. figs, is 2.80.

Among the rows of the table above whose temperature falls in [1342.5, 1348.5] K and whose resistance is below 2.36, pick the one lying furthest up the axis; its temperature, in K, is 1348.0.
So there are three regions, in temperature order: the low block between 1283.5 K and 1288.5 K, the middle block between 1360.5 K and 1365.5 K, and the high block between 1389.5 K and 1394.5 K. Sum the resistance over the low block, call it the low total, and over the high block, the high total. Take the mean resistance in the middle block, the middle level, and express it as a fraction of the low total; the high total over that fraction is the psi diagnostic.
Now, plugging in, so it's 83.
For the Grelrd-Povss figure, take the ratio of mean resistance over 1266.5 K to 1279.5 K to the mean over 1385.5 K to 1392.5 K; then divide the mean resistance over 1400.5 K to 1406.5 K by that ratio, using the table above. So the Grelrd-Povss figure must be 2.36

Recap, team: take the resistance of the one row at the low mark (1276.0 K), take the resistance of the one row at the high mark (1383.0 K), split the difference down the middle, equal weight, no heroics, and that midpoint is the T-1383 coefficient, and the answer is 2.80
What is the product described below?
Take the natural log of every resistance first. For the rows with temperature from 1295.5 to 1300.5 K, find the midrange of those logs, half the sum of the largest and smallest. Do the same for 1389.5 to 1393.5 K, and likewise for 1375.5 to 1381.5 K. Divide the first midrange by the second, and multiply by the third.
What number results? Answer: 0.93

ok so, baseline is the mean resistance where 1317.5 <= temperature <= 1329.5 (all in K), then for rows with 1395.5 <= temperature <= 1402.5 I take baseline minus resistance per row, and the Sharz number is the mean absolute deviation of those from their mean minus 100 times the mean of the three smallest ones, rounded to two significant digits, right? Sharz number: 61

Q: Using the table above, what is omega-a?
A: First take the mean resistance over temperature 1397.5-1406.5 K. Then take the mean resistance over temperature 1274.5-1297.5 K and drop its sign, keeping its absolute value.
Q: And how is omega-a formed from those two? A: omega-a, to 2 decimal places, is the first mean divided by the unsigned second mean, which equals 0.90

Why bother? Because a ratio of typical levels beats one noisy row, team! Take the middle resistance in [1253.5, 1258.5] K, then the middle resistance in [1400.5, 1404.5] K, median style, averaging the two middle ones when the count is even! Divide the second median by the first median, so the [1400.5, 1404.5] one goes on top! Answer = 0.89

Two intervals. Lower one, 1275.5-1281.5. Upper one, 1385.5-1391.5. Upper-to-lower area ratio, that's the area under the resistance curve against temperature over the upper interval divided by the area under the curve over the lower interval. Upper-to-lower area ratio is 0.89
